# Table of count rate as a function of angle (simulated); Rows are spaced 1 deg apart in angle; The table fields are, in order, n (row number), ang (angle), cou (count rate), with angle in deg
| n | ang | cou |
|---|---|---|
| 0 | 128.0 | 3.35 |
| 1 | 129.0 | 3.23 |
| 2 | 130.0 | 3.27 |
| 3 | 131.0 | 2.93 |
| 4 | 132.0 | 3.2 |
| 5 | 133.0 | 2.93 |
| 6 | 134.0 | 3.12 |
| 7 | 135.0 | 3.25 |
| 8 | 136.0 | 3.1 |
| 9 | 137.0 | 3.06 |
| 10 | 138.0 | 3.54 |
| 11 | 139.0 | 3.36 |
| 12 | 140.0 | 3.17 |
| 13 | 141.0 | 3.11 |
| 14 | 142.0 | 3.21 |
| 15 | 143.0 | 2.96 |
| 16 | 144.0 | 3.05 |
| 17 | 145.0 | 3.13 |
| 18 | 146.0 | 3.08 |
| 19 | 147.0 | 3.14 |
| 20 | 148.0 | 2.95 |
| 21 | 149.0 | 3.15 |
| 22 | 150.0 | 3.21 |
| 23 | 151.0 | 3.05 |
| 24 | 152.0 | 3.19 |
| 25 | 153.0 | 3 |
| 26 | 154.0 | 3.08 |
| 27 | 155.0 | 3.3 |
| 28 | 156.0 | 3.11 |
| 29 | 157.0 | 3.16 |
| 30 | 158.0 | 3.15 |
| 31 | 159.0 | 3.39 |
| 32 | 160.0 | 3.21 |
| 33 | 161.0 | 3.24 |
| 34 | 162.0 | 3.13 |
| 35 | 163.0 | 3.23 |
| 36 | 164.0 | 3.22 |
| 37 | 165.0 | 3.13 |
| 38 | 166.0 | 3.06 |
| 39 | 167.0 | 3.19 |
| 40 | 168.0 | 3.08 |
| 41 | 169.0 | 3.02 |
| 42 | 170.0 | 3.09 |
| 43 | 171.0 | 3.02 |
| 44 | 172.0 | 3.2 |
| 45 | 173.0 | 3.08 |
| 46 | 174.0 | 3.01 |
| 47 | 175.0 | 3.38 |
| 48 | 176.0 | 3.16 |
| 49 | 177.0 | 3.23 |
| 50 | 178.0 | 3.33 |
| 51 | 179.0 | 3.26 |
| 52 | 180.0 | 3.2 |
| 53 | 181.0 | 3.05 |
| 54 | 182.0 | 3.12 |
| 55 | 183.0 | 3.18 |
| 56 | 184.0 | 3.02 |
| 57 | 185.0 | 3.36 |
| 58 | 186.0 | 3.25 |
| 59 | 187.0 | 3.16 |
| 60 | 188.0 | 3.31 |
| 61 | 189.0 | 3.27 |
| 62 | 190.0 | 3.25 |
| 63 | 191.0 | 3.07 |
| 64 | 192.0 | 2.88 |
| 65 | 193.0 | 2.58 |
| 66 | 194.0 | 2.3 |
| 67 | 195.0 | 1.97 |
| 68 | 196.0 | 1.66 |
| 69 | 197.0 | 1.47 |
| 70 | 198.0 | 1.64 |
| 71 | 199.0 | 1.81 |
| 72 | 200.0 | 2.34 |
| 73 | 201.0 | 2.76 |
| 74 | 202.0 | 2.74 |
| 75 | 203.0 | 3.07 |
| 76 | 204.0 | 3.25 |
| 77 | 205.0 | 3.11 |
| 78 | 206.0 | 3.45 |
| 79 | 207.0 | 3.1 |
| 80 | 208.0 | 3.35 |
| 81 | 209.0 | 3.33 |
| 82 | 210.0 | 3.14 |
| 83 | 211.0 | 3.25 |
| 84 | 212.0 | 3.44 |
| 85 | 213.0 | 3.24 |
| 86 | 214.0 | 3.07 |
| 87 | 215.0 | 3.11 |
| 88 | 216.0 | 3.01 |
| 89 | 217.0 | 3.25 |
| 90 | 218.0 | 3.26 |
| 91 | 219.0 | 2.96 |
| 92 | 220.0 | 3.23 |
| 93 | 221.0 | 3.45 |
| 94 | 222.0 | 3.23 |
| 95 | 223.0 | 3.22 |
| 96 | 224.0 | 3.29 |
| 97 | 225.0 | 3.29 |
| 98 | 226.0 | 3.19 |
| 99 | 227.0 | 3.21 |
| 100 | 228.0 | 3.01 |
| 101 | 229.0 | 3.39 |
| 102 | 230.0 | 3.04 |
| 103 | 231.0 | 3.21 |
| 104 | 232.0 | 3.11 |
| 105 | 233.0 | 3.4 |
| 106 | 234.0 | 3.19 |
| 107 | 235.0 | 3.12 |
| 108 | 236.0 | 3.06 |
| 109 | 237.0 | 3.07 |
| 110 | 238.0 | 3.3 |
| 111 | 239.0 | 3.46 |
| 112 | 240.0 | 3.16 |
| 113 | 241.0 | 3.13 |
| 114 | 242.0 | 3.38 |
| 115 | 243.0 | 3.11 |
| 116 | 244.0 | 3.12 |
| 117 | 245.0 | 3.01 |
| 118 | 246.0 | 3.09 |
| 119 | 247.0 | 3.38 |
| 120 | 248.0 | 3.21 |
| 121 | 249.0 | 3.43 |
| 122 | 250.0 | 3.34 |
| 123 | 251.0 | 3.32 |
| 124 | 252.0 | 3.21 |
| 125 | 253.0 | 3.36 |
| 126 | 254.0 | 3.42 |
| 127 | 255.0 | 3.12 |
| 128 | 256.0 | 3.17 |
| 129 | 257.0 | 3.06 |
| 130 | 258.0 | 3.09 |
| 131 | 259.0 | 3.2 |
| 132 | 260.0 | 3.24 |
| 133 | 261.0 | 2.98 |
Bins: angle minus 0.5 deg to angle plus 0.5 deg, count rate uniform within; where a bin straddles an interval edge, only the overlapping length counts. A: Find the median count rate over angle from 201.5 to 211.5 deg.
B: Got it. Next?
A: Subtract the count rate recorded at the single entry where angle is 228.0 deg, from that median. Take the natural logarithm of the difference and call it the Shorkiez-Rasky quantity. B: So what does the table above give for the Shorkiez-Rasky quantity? -1.7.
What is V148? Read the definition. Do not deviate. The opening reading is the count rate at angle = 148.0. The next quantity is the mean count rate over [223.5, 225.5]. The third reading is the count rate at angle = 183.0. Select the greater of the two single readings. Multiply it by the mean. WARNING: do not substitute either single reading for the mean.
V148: 10.5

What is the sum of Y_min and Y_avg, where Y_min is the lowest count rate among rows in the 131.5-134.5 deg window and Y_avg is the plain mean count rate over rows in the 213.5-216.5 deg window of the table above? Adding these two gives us 6.0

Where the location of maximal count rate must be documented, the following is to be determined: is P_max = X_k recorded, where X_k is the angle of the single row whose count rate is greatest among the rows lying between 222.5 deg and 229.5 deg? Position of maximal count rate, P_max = 229.0 deg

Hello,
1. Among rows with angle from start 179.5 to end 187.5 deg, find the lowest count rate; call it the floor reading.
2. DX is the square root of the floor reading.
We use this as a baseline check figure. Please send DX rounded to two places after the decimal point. 1.74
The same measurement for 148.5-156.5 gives 1.73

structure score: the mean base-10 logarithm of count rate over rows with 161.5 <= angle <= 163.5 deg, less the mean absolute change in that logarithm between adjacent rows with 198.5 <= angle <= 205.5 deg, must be 0.456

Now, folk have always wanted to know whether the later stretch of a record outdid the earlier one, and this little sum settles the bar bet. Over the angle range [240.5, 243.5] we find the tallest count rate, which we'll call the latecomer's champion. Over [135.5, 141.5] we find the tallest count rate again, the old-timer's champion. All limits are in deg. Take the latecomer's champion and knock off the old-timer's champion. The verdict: -0.16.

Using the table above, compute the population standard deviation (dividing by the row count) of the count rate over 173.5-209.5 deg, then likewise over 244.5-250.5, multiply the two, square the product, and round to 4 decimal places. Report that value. 0.0071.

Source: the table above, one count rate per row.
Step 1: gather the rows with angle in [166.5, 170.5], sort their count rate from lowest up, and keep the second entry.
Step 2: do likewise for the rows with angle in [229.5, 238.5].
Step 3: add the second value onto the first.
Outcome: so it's 6.14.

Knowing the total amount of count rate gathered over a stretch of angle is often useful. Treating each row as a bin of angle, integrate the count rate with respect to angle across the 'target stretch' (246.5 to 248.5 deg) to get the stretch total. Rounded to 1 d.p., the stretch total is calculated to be 6.6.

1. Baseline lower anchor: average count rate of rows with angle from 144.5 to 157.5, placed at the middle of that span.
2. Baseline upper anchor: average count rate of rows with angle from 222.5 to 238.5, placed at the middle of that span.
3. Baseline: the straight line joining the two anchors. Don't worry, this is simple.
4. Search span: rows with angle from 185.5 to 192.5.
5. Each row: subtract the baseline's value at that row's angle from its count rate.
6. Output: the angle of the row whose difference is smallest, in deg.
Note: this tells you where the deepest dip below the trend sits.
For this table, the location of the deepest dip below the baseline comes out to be 192.0 deg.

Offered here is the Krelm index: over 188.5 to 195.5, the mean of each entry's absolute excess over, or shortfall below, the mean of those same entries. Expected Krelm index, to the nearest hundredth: 0.41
